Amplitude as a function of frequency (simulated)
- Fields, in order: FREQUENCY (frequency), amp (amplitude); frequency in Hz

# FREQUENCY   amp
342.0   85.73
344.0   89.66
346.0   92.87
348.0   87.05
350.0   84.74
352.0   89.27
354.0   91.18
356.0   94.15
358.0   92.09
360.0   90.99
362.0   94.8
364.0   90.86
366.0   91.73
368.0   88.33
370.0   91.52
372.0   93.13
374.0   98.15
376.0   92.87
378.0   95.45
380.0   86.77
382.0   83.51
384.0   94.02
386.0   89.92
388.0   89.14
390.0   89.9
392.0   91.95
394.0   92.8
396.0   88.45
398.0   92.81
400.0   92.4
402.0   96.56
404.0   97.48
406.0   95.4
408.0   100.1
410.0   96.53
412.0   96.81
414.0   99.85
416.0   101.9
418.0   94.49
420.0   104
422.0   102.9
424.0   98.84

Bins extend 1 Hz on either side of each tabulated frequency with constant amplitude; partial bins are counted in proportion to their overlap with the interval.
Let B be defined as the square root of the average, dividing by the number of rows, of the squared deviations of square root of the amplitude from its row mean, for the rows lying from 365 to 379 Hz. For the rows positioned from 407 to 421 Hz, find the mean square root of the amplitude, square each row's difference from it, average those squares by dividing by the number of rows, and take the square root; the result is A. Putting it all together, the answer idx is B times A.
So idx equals 0.023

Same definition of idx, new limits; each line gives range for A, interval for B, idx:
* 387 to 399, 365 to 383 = 0.020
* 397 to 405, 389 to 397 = 0.010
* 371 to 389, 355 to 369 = 0.024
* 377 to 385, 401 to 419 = 0.030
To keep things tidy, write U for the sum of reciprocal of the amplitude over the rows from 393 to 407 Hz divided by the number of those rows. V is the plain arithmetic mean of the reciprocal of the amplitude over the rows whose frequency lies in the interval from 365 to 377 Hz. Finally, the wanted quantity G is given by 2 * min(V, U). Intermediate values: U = 0.0107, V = 0.0108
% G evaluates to 0.0214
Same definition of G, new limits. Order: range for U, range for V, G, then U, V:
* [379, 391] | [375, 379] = 0.0212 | 0.0113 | 0.0106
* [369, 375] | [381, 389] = 0.0212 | 0.0106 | 0.0112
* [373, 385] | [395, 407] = 0.0213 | 0.0109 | 0.0107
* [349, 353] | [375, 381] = 0.0218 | 0.0115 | 0.0109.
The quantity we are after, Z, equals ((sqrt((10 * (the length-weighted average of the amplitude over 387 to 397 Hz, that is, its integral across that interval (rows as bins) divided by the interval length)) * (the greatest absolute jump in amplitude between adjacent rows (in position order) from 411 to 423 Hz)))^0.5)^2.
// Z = 93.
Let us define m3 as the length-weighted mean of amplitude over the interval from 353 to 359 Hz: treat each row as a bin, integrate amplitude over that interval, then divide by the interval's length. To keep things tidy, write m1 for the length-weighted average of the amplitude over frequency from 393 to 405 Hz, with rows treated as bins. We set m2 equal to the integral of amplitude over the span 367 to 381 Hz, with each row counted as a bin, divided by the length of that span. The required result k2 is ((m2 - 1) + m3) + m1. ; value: 277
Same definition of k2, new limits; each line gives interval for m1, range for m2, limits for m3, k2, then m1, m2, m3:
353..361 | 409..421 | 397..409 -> 286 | 92.1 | 99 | 96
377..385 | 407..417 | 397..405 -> 283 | 89.9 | 99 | 95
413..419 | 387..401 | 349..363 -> 280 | 98.7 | 91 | 91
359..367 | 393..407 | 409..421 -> 284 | 92.1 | 94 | 99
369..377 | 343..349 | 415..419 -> 281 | 93.9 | 90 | 98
